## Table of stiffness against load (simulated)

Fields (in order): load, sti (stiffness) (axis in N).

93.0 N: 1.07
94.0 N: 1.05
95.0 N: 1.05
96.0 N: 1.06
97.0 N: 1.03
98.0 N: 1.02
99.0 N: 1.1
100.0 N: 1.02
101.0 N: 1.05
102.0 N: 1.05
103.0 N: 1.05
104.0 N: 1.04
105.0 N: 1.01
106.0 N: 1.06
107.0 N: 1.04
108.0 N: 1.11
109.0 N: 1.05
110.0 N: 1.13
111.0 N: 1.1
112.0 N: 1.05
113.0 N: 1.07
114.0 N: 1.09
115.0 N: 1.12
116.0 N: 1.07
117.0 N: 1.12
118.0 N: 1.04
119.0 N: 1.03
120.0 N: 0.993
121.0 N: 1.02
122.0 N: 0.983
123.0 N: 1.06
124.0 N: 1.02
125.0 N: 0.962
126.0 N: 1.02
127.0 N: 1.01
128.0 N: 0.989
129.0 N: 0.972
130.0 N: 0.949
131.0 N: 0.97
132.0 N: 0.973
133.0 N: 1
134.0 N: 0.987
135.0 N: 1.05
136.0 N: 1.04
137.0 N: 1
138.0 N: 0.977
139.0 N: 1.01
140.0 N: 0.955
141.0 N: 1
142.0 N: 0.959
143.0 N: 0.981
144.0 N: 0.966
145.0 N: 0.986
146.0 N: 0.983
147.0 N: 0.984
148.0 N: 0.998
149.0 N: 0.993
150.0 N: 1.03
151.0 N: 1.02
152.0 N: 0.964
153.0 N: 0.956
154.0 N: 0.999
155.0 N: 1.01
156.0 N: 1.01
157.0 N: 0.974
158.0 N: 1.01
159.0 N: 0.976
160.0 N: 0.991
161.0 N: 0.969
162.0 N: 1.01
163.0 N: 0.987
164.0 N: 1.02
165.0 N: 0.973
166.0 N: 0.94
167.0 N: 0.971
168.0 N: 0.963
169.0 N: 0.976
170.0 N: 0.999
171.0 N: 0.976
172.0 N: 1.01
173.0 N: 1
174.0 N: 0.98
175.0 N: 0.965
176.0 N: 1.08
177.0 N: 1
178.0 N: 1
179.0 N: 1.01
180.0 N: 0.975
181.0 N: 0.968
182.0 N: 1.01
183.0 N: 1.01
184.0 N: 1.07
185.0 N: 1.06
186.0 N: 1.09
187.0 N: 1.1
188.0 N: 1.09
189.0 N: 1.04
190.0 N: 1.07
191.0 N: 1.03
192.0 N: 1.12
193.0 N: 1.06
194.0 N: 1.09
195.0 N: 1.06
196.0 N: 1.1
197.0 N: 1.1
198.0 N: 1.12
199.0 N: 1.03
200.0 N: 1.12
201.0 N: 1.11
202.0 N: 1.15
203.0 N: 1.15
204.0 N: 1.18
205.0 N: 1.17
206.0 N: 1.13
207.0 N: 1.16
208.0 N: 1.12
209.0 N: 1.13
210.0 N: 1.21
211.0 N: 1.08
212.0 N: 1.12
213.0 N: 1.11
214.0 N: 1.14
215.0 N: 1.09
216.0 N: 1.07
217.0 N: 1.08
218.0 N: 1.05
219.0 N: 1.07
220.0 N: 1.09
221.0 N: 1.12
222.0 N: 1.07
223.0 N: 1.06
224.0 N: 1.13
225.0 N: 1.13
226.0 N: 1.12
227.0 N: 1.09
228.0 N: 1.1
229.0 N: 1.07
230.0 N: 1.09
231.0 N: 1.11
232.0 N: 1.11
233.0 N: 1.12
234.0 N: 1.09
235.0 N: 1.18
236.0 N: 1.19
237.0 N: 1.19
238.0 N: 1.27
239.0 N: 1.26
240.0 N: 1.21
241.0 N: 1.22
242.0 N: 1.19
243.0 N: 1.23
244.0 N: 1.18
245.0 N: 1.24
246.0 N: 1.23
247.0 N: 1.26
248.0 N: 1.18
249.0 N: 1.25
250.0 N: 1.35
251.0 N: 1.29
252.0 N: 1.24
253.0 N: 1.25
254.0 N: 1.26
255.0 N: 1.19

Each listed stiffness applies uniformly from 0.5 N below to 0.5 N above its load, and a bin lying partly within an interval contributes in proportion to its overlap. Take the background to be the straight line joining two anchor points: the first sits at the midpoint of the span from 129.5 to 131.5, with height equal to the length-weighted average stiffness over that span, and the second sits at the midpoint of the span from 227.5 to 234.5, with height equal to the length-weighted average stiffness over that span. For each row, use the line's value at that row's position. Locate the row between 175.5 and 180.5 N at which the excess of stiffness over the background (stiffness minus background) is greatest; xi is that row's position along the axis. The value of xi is 176.0 N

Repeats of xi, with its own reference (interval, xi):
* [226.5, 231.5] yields 231.0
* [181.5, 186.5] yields 186.0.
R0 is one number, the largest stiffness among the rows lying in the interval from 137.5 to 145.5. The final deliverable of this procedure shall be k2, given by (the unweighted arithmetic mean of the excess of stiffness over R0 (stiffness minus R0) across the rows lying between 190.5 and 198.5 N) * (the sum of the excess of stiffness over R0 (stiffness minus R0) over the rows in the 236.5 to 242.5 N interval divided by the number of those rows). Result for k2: 0.016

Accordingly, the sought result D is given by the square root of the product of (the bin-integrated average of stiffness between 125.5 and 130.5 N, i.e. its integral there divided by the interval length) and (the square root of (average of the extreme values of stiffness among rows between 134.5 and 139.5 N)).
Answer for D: 1.00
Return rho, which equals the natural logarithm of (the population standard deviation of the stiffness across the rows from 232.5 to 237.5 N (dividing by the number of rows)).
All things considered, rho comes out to -3.2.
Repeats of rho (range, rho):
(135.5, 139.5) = -3.8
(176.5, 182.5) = -4.1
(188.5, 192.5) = -3.4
